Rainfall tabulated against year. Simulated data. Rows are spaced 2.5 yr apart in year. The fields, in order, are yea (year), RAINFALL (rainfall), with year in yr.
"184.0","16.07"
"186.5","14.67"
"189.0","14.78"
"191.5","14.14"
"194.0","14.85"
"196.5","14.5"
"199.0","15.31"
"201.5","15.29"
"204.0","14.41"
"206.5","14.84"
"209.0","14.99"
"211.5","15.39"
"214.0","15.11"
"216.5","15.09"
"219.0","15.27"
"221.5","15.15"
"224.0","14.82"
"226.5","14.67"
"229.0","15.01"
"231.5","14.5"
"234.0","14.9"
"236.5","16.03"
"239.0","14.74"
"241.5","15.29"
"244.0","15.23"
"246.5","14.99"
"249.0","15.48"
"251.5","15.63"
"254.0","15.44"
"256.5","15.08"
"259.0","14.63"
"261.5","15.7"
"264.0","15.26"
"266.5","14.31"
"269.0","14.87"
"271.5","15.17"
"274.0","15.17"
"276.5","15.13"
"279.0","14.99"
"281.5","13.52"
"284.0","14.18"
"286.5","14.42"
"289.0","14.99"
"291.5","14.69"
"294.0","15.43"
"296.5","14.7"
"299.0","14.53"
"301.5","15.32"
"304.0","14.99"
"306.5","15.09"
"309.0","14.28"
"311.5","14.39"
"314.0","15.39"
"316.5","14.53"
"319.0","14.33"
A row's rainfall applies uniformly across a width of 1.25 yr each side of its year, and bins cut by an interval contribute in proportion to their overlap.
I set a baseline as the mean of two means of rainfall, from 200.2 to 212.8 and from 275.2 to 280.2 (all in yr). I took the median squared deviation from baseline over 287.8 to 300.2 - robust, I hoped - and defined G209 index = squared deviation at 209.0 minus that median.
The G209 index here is -0.11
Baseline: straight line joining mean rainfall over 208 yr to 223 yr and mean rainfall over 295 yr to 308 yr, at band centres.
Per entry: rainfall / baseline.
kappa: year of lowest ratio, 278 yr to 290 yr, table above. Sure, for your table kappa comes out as 281.5 yr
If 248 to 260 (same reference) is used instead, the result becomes 259.0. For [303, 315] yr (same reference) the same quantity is 309.0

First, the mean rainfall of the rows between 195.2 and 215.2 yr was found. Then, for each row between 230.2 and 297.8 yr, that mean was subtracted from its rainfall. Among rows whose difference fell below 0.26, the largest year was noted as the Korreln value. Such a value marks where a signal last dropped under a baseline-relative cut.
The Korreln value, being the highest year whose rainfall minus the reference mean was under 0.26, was 296.5 yr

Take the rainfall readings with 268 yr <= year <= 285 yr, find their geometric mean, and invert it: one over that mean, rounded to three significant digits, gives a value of 0.0680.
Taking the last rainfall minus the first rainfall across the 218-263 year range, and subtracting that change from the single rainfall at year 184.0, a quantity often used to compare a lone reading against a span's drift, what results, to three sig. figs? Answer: 15.6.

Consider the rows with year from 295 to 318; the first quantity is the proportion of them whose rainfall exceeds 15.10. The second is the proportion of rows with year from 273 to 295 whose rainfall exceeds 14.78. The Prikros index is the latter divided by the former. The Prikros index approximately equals 2.5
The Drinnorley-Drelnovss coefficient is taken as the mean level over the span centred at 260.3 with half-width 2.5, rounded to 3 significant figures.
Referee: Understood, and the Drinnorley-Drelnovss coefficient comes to 15.2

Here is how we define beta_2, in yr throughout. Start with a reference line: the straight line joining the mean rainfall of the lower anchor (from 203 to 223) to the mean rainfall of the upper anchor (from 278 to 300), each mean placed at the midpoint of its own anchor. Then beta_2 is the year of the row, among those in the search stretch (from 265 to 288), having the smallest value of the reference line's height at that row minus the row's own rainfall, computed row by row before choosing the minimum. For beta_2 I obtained 274.0 yr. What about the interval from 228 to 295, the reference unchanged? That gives 236.5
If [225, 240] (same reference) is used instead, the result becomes 236.5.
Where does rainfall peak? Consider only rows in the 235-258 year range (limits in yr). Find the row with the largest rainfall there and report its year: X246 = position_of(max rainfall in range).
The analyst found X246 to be 236.5 yr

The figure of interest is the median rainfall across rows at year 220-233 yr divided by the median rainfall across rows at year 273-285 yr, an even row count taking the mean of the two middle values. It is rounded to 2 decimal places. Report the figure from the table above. 0.99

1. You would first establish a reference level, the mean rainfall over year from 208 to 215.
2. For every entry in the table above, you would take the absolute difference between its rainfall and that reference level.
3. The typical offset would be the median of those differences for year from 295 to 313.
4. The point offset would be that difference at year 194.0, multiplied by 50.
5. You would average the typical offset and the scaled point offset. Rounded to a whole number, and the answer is 8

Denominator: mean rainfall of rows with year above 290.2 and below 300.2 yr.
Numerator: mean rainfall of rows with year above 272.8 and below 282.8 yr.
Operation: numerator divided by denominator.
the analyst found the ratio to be 0.99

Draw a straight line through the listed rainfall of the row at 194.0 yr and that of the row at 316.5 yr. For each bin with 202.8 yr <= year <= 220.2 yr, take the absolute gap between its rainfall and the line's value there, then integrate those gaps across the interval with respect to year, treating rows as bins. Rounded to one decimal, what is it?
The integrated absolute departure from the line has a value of 5.7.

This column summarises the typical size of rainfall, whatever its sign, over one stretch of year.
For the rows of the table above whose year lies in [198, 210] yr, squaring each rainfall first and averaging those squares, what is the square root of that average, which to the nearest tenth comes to 15.0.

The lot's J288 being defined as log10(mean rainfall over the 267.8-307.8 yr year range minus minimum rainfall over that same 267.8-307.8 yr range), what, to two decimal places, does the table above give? 0.12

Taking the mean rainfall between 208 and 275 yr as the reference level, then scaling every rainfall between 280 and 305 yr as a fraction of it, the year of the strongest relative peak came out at 294.0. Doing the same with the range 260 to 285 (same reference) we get 261.5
